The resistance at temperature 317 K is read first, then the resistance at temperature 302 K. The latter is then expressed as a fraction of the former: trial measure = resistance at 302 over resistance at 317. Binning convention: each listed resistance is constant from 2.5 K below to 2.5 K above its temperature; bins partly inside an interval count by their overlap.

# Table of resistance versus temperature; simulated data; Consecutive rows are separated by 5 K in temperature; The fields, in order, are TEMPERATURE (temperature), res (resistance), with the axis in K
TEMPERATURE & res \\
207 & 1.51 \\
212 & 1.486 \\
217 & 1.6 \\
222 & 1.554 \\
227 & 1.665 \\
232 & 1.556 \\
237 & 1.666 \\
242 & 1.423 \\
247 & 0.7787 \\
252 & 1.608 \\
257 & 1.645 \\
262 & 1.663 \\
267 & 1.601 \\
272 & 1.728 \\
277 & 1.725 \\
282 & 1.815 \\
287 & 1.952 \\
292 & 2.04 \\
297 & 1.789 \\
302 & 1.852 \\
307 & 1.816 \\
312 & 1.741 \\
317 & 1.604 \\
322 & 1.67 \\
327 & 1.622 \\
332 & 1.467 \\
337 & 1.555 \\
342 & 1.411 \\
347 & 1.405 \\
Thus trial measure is 1.15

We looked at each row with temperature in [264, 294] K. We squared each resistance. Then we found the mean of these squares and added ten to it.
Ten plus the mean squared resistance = 13.3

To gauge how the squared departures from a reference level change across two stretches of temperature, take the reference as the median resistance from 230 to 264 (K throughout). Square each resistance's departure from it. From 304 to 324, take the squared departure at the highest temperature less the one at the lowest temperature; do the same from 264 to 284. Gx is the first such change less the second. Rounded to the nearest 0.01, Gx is -0.08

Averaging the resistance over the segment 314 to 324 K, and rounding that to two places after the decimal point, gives 1.64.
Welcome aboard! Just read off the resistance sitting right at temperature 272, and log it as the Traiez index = 1.728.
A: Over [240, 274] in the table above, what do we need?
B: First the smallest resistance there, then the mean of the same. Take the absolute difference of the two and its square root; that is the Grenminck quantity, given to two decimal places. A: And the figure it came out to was 0.84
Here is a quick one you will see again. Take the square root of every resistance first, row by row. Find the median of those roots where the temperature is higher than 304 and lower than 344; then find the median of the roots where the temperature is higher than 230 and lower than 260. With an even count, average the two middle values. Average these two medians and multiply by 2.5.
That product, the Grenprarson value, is 3.16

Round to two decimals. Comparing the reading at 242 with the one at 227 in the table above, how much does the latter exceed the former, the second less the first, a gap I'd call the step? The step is 0.24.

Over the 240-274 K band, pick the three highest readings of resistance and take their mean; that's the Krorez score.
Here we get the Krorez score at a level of 1.68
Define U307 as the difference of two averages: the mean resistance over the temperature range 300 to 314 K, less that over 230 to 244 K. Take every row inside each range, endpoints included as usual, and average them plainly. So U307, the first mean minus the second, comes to 0.25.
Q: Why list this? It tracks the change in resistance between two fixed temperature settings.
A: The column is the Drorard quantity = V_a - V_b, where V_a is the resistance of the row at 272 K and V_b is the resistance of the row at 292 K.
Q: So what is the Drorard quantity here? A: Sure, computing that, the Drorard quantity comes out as -0.31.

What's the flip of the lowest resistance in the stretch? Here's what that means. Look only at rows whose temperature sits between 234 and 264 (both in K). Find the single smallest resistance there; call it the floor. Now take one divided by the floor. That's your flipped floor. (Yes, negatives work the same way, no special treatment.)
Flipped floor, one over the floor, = 1.28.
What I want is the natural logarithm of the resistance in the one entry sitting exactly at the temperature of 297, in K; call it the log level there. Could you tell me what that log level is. 0.58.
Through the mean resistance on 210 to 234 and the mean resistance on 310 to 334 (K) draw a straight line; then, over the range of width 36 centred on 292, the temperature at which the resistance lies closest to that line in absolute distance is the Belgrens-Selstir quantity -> 277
